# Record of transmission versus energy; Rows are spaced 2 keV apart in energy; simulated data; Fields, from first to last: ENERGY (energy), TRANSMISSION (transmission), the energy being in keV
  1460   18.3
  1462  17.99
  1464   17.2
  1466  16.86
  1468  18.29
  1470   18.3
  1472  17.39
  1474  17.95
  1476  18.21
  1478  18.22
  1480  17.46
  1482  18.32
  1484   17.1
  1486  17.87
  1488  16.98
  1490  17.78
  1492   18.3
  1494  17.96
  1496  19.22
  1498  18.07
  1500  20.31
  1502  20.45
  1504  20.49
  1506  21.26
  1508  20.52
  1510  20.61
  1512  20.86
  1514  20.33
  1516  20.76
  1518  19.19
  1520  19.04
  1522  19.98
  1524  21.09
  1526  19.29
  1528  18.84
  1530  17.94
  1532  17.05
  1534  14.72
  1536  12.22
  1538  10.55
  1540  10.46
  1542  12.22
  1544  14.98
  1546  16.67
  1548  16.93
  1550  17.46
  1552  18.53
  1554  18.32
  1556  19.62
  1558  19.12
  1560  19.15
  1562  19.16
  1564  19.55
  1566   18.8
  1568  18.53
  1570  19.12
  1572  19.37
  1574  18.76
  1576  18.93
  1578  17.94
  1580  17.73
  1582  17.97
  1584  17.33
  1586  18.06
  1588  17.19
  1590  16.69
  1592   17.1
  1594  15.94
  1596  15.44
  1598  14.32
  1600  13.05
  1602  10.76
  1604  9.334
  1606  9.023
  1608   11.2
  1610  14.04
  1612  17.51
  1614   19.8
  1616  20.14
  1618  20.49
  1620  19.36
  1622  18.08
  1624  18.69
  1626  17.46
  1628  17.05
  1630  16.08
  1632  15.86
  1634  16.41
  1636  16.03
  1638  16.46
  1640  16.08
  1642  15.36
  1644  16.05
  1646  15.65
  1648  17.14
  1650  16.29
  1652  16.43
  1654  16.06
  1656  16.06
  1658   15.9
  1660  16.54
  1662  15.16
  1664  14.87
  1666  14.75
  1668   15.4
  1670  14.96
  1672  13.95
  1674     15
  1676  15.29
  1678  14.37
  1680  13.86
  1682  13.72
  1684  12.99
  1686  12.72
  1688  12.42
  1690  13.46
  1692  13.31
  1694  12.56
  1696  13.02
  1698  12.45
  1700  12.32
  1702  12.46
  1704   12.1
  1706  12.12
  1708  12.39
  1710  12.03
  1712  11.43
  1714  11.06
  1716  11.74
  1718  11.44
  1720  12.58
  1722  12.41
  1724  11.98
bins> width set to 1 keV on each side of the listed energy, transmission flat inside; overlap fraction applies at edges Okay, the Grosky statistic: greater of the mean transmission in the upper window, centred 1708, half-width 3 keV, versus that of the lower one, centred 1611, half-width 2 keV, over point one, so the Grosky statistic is 158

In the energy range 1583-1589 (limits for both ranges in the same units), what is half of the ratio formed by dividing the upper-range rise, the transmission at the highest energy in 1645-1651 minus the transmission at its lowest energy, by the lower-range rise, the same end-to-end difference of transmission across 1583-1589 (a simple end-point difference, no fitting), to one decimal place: -2.3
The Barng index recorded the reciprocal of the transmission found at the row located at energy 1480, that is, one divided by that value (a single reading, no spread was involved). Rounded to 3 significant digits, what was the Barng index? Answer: 0.0573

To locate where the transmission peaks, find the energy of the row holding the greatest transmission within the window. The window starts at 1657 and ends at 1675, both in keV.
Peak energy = 1660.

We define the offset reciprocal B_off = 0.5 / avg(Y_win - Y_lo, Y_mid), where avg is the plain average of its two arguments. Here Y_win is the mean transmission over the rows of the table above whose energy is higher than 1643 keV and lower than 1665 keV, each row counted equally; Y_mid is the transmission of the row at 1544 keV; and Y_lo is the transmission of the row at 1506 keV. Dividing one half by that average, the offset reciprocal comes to 0.103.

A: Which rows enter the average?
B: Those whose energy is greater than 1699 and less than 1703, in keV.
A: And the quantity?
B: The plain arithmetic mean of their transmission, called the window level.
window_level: 12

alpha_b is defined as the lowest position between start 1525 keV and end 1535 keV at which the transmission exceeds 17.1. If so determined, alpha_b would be 1526 keV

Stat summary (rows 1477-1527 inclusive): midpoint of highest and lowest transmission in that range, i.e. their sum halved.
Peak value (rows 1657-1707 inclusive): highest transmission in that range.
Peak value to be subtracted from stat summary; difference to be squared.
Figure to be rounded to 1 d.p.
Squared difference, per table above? 6.7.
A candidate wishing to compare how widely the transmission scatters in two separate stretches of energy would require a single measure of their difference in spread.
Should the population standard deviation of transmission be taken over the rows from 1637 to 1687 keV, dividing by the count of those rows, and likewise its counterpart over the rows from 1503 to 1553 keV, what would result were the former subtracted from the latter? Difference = 2.2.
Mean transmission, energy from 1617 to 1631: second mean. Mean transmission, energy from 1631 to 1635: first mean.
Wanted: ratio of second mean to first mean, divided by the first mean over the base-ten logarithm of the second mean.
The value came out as 0.088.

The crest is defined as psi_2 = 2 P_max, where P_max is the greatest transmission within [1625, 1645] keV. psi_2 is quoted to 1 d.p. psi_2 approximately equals 34.9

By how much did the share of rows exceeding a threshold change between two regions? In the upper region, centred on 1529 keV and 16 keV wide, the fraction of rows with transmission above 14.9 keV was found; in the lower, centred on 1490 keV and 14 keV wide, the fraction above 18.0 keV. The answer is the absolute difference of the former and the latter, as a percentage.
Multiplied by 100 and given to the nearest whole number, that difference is 46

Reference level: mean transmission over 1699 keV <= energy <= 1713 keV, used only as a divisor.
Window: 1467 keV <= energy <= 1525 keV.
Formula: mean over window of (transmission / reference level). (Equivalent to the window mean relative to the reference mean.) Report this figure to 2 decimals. 1.57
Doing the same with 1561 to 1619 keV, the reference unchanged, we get 1.37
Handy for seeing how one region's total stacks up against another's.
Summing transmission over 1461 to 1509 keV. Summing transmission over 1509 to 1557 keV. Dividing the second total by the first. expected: 0.94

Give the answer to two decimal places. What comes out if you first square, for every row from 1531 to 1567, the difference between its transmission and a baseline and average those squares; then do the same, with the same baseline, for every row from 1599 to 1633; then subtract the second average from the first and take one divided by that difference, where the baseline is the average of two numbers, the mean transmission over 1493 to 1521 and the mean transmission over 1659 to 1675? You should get -0.16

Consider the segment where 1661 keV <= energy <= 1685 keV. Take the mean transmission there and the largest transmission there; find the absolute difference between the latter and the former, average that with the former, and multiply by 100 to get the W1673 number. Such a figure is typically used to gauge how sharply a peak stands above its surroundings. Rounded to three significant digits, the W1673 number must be 770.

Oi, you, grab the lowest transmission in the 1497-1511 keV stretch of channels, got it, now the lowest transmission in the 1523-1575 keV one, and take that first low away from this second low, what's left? -7.6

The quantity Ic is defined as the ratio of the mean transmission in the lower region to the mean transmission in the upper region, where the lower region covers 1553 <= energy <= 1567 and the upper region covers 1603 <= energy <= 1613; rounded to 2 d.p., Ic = 1.56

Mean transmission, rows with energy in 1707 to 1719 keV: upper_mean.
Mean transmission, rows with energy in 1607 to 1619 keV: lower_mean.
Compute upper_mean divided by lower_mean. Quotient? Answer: 0.68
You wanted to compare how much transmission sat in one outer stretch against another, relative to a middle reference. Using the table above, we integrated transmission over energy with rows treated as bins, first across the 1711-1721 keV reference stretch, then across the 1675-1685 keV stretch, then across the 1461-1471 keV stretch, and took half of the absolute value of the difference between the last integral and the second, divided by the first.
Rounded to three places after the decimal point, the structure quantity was 0.158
